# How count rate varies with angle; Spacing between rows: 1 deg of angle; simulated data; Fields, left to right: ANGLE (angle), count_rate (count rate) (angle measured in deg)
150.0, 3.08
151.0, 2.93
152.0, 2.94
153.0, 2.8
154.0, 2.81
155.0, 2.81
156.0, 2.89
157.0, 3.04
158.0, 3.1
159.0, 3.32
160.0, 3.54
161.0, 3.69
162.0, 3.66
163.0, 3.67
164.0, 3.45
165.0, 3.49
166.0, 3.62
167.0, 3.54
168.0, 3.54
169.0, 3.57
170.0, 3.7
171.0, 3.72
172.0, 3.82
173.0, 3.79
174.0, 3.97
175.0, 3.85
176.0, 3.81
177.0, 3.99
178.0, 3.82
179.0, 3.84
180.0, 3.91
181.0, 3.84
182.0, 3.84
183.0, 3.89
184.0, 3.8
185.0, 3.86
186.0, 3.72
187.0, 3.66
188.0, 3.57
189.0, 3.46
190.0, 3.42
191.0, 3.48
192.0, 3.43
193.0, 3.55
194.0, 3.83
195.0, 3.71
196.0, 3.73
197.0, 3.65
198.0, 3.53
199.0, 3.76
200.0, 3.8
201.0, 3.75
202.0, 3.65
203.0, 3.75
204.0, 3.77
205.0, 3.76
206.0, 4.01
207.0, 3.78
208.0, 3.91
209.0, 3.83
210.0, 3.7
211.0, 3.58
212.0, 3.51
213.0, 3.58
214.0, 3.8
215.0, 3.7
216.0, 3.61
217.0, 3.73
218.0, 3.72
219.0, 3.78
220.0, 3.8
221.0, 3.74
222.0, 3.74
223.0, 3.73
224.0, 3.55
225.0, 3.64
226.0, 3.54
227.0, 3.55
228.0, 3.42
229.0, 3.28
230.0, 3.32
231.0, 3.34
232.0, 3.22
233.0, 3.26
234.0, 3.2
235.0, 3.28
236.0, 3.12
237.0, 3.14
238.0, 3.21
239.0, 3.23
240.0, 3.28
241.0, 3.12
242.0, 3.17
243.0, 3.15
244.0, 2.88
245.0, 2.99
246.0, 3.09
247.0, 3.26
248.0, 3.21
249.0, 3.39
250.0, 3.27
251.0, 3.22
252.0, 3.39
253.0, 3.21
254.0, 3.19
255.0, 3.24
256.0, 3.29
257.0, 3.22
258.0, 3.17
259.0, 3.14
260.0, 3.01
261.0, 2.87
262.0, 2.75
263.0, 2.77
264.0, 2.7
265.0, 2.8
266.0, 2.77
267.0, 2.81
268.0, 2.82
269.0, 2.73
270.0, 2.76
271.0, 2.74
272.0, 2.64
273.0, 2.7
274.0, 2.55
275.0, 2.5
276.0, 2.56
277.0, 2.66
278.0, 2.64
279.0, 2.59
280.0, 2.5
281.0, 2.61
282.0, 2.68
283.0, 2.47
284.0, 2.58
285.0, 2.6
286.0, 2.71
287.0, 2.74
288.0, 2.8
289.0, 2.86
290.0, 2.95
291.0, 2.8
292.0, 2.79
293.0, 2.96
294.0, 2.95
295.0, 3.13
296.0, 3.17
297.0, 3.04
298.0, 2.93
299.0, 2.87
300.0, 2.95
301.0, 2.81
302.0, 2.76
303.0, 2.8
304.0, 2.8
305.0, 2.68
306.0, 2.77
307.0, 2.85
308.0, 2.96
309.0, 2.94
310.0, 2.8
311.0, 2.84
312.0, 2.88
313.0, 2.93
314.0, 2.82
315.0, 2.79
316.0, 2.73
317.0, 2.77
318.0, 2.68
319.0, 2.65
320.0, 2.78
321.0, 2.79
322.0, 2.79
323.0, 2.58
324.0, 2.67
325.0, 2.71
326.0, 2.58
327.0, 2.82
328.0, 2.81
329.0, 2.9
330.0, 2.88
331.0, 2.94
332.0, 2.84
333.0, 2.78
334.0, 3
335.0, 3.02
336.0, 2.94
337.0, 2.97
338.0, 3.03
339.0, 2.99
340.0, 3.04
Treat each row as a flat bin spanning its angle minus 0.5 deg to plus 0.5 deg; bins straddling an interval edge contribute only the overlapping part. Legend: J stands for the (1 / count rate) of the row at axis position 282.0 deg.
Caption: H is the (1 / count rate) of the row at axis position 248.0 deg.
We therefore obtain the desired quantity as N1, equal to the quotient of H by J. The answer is 0.83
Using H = 0.312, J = 0.37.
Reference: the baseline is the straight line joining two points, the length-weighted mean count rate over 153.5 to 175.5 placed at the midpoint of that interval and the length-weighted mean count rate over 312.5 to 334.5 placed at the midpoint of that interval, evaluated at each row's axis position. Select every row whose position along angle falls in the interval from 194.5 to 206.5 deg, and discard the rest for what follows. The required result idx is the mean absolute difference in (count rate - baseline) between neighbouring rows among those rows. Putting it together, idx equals 0.093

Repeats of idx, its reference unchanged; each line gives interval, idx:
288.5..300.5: 0.093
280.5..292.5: 0.086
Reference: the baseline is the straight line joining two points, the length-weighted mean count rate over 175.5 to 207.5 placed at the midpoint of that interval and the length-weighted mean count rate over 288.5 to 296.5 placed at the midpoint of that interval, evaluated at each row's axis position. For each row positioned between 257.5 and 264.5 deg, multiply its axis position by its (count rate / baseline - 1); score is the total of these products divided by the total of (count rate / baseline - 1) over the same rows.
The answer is 262.1 deg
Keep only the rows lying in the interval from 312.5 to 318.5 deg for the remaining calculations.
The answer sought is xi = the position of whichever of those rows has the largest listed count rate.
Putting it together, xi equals 313.0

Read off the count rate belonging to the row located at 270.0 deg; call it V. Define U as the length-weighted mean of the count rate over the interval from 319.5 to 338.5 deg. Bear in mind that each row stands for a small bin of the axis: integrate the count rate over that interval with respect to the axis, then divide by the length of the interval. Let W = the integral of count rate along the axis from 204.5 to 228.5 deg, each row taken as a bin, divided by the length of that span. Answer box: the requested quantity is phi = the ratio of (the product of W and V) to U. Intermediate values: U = 2.8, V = 2.76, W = 3.70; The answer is 3.6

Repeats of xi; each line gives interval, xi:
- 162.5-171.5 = 171.0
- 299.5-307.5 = 300.0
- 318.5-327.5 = 327.0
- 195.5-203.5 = 200.0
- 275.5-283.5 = 282.0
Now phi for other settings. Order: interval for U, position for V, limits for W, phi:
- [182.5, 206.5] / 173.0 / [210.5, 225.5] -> 3.8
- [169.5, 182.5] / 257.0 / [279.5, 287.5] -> 2.2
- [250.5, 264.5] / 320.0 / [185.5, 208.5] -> 3.3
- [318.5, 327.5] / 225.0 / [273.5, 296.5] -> 3.7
